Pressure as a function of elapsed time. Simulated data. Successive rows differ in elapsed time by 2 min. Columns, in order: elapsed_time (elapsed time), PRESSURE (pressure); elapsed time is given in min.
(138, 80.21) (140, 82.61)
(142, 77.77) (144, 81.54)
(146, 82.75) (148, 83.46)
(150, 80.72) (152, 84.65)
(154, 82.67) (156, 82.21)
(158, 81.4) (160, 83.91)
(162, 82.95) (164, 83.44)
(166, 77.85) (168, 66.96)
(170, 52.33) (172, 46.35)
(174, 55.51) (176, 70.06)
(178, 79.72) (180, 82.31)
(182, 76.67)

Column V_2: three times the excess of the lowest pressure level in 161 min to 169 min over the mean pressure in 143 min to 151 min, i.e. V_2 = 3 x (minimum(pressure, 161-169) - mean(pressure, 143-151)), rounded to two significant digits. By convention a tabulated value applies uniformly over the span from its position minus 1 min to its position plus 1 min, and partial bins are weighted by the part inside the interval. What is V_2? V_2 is -45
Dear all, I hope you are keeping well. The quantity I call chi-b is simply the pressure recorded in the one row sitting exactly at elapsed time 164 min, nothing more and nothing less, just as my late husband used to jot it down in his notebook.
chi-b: 83.44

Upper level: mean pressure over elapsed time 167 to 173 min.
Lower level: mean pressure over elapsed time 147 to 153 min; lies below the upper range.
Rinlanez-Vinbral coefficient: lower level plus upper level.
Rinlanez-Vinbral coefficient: 138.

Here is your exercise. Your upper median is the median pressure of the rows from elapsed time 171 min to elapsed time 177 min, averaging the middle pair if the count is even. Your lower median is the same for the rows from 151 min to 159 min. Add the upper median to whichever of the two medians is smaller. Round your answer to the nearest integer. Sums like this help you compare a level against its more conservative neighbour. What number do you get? 111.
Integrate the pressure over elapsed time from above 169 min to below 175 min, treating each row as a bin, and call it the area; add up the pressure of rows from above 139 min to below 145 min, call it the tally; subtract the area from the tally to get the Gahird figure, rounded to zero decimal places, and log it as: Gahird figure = -66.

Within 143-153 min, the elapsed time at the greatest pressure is 152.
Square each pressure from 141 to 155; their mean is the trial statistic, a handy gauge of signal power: 6718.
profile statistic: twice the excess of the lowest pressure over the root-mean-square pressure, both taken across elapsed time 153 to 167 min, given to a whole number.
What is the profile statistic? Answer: -8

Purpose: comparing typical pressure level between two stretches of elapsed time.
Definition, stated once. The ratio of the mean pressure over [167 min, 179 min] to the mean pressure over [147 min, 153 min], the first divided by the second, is 0.75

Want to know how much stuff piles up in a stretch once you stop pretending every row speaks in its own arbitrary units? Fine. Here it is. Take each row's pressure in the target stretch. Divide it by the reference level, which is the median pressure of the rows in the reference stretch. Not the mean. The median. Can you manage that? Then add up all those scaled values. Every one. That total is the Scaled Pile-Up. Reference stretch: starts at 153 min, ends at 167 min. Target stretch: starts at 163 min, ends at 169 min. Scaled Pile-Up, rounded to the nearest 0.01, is 2.76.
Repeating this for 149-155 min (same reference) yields 3.00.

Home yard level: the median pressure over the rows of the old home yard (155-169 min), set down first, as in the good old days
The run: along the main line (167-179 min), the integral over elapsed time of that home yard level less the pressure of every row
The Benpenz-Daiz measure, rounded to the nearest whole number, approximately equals 245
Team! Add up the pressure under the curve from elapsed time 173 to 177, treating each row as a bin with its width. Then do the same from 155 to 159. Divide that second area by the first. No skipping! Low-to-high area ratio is 1.30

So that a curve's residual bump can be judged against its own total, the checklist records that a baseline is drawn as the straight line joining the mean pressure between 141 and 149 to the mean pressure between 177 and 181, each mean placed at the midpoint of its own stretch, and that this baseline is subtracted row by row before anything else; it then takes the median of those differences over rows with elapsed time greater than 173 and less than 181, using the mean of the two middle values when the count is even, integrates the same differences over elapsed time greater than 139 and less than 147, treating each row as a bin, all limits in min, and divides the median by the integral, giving 3.3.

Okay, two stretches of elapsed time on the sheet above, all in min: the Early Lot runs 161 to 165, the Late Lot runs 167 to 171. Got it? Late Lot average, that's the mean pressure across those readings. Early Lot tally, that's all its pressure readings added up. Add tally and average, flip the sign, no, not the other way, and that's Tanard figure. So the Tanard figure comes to -226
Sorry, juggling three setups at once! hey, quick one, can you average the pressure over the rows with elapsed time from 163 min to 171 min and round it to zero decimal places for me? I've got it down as 70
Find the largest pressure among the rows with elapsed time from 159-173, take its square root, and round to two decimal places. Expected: 9.16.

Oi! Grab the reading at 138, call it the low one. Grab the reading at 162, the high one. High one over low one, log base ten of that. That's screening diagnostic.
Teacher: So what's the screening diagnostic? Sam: 0.015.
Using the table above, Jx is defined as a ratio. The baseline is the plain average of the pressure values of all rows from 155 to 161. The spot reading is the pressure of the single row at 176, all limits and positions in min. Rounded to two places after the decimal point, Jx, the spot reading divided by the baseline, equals 0.85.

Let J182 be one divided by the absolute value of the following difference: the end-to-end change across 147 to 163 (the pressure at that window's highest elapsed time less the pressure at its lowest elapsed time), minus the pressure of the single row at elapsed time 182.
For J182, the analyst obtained 0.0130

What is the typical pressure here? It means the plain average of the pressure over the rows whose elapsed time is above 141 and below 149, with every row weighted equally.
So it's 81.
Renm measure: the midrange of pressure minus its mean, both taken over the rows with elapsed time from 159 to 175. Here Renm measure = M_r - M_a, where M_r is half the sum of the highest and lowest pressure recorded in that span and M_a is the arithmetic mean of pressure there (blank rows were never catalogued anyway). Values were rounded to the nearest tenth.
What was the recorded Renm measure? -3.5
